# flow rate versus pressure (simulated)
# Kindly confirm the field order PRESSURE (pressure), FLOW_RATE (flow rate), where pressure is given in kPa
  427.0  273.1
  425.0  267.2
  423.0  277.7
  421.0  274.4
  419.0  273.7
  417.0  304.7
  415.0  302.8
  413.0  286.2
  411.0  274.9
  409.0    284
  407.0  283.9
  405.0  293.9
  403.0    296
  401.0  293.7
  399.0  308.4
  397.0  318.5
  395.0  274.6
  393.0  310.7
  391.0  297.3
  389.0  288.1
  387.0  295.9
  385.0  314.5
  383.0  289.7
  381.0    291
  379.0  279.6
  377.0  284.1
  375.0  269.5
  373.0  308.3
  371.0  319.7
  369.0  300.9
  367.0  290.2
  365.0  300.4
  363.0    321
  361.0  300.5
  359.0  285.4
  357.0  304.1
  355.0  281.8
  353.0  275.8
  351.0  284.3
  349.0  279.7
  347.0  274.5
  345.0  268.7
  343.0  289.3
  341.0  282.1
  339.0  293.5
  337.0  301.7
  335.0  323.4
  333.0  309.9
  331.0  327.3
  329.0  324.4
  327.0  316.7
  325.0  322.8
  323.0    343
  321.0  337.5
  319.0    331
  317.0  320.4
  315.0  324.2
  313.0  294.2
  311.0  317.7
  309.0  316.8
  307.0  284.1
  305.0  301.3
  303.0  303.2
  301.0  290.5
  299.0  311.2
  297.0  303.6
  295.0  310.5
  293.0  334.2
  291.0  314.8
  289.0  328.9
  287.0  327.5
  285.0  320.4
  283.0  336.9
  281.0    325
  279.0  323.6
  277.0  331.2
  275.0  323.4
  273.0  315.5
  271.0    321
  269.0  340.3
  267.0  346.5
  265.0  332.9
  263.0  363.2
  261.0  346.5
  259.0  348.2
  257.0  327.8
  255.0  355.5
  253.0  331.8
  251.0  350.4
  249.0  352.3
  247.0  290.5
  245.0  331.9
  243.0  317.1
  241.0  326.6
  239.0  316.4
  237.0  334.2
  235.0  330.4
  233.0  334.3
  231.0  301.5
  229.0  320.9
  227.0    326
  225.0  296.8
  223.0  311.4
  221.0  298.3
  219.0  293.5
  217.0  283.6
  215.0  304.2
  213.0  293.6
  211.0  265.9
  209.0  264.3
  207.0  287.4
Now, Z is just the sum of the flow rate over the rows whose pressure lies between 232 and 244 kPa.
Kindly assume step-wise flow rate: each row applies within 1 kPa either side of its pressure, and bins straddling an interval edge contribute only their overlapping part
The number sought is 1959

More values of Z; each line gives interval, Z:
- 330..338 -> 1262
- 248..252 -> 703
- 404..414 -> 1423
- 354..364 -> 1493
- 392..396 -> 585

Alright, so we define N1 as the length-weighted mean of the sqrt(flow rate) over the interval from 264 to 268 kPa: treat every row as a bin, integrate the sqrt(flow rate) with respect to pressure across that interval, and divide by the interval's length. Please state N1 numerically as 18.4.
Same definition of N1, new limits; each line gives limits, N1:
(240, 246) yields 18.0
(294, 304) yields 17.4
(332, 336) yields 17.8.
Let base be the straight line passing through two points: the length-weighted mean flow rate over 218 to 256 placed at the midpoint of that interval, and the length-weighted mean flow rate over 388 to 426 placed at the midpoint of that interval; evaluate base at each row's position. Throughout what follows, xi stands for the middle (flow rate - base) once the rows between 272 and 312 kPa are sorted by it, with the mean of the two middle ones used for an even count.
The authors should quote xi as 8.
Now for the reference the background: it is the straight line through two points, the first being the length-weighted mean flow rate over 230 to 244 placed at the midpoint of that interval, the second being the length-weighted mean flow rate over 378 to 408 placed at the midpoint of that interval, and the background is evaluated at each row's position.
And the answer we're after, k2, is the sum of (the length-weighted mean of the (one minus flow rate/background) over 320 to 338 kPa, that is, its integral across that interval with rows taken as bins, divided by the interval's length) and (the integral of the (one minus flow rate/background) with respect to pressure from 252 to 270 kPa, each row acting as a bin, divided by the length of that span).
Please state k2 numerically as -0.13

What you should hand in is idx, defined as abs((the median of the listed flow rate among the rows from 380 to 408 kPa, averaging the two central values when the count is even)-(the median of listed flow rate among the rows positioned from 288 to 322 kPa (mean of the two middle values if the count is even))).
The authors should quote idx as 20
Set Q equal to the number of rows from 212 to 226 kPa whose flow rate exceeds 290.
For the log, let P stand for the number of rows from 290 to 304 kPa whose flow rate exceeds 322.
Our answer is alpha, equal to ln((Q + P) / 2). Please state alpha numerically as 1.3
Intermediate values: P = 1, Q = 6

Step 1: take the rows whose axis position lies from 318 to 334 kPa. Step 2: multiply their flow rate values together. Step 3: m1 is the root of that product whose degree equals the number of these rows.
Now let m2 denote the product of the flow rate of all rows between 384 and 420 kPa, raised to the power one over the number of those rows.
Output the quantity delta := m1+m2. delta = 621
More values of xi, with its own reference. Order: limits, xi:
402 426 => -6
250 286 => 16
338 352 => -20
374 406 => 2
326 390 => -4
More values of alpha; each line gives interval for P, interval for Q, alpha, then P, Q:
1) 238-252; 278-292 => 1.7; 4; 7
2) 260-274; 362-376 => 1.7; 5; 6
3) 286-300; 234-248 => 1.6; 3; 7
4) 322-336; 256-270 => 1.8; 5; 7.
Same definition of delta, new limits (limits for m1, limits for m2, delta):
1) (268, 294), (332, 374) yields 621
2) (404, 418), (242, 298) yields 620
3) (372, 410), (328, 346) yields 595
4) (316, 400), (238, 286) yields 632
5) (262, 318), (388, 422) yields 611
